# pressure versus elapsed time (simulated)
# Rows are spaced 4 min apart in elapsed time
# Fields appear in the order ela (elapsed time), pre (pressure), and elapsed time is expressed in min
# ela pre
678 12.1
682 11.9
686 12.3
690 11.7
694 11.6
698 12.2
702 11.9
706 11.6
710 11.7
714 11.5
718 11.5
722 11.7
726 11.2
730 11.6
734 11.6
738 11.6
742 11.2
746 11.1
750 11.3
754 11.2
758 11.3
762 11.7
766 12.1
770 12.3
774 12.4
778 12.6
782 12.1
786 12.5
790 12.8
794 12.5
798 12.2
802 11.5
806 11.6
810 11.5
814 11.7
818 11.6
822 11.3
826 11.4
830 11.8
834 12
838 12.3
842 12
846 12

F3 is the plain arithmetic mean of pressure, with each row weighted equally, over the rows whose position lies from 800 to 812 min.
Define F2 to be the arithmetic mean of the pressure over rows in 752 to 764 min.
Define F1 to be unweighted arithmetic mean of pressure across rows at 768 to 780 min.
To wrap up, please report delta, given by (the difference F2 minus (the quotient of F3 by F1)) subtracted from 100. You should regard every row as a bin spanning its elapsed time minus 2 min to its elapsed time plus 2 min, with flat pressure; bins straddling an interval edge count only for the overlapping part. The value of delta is 89.53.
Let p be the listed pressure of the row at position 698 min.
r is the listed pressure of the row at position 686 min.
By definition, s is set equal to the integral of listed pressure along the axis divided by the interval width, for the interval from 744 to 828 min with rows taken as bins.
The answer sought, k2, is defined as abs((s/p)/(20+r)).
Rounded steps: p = 12.2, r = 12.3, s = 11.84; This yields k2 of 0.0301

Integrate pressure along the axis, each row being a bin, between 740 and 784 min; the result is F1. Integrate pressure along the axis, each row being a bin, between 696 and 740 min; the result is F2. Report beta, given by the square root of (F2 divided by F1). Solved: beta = 0.995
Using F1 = 517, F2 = 512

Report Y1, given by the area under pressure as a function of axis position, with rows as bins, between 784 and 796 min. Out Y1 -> 151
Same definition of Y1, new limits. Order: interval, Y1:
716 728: 138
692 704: 143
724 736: 138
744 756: 134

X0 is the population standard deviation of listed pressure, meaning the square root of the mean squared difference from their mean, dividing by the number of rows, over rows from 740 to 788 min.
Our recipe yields 0.55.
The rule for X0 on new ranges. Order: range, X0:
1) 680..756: 0.32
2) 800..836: 0.20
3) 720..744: 0.20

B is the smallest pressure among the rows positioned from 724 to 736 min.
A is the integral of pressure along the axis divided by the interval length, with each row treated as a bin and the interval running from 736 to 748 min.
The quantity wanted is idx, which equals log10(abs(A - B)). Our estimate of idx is -1.00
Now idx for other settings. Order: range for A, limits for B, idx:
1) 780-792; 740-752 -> 0.14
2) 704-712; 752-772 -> -0.35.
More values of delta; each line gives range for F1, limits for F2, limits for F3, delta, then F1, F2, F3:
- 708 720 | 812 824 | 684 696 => 89.49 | 11.6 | 11.5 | 11.9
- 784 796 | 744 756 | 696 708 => 89.74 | 12.6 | 11.2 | 11.9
